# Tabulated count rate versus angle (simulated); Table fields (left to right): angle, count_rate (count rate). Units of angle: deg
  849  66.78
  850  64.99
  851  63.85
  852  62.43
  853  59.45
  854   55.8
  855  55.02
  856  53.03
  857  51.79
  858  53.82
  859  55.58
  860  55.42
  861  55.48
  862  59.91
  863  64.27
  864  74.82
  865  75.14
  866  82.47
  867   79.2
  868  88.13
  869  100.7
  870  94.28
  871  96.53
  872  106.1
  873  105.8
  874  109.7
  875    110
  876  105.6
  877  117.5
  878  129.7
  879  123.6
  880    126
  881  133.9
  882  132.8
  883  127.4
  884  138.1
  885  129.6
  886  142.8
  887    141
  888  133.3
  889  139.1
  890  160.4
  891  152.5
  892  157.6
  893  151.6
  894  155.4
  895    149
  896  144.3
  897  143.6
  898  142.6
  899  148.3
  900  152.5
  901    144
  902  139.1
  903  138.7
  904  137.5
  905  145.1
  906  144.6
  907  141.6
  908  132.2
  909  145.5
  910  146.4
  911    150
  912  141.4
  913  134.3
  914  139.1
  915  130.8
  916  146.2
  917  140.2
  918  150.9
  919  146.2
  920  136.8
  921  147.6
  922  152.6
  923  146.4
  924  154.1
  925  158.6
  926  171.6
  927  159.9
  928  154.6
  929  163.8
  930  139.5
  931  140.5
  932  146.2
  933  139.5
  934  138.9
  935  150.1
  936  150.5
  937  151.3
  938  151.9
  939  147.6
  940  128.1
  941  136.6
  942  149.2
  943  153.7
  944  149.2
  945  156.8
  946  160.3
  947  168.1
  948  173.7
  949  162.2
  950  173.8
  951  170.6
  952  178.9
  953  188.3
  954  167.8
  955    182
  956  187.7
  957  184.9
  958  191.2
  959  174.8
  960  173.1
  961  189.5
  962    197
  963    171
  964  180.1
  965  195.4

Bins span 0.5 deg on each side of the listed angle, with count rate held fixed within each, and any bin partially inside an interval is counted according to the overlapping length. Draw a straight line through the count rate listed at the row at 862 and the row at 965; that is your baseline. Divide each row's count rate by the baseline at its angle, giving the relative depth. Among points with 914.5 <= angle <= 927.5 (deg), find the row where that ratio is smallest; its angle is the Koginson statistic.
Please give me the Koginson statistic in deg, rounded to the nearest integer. 920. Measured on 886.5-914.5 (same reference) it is 913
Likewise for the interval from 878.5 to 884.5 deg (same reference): 883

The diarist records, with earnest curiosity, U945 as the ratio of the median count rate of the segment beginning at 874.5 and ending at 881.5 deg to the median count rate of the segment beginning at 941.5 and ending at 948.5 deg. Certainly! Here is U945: 0.79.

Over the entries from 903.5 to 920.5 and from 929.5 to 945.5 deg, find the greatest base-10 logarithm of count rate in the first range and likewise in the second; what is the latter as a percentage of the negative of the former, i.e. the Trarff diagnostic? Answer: -101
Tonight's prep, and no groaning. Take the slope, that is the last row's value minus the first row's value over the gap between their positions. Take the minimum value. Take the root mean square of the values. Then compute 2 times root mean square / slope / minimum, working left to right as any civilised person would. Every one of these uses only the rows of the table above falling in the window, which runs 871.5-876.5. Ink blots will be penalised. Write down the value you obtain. -16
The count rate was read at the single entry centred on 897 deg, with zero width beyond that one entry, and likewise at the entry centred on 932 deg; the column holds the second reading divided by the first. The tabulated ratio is 1.02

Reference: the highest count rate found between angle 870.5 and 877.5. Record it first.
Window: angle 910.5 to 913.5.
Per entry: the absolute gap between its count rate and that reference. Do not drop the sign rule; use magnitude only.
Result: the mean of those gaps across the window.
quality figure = 24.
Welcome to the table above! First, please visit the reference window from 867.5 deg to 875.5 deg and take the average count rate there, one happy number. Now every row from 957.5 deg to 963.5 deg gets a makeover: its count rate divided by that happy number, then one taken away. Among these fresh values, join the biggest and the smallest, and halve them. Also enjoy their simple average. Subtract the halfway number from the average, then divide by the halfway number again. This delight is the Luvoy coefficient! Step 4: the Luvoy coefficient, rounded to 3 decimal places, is -0.015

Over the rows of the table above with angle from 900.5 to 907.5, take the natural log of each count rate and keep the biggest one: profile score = 4.98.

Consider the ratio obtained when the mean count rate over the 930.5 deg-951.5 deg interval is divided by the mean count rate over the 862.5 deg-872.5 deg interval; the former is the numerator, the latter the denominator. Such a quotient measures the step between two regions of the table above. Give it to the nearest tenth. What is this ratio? 1.8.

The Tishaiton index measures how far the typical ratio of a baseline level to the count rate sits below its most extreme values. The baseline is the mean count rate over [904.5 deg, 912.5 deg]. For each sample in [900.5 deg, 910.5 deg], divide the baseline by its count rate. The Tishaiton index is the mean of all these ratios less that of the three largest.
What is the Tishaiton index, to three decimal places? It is -0.039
